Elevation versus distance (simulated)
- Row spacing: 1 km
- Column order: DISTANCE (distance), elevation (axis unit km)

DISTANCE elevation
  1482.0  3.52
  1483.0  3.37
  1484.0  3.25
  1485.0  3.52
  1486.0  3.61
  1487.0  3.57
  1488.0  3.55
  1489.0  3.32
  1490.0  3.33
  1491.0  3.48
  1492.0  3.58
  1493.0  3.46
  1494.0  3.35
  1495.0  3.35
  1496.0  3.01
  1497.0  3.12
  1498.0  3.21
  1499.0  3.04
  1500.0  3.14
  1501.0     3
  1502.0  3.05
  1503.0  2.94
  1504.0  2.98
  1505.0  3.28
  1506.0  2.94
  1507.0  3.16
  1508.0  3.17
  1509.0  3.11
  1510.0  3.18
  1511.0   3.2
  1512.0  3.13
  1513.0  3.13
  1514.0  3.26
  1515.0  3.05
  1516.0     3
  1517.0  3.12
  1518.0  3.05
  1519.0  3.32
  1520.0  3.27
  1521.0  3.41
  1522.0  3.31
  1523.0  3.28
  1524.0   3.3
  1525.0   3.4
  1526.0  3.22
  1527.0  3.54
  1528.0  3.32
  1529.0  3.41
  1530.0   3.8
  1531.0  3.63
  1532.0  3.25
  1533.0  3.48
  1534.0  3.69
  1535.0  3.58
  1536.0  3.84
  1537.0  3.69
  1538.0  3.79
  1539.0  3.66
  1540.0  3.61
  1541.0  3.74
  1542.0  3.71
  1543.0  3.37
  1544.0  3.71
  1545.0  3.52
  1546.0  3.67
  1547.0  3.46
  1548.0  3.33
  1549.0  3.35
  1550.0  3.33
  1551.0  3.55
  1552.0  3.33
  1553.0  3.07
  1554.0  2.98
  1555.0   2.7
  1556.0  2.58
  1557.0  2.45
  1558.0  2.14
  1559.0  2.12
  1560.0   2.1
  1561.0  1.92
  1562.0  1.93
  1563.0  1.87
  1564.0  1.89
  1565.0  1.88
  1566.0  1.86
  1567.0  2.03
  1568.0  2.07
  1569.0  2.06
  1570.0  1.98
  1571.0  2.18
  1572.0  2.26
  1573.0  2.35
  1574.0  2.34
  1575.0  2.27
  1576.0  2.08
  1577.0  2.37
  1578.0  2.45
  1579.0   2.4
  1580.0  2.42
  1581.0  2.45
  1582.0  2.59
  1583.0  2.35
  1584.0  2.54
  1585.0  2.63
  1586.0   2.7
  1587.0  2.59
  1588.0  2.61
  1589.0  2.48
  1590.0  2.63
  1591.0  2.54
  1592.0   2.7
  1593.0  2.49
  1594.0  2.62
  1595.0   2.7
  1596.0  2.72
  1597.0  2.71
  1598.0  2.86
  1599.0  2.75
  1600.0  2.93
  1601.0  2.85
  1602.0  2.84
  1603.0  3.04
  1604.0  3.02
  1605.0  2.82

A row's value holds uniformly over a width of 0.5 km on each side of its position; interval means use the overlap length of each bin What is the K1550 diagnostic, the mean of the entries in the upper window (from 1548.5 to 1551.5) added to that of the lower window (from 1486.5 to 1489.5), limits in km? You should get 6.9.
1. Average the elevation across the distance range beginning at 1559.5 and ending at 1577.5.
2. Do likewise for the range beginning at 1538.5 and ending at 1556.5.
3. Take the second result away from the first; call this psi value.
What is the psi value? -1.3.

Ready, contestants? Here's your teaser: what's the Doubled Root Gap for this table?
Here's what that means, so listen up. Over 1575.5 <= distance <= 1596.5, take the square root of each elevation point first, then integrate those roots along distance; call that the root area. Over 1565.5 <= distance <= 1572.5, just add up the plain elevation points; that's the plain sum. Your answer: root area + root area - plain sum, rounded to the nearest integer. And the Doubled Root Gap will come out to 52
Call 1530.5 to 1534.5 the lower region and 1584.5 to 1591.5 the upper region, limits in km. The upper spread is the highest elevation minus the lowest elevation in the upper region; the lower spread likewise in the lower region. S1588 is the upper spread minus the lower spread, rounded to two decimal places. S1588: -0.22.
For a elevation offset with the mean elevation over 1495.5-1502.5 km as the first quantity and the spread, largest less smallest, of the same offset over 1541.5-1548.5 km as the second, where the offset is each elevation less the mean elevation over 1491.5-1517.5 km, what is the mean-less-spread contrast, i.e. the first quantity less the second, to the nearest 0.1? -0.5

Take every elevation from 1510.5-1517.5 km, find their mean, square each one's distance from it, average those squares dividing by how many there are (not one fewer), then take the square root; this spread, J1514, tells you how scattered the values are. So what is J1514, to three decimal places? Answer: 0.080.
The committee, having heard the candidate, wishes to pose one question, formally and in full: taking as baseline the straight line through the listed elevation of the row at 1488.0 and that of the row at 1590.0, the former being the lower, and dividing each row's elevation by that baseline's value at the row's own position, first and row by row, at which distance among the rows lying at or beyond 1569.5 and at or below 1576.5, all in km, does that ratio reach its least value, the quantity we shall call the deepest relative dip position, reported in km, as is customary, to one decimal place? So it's 1570.0 km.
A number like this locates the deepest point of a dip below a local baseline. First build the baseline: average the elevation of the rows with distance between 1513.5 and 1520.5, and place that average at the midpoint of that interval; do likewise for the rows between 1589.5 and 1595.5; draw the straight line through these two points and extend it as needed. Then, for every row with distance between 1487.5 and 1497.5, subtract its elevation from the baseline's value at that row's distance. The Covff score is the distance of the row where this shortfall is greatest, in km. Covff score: 1496.0 km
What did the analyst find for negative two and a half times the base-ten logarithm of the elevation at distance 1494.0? -1.31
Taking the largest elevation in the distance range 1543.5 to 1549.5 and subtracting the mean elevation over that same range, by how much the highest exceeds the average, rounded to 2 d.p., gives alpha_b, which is 0.20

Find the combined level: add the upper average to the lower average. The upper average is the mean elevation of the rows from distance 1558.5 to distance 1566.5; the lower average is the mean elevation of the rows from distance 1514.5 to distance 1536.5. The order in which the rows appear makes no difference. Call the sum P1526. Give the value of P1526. 5.3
